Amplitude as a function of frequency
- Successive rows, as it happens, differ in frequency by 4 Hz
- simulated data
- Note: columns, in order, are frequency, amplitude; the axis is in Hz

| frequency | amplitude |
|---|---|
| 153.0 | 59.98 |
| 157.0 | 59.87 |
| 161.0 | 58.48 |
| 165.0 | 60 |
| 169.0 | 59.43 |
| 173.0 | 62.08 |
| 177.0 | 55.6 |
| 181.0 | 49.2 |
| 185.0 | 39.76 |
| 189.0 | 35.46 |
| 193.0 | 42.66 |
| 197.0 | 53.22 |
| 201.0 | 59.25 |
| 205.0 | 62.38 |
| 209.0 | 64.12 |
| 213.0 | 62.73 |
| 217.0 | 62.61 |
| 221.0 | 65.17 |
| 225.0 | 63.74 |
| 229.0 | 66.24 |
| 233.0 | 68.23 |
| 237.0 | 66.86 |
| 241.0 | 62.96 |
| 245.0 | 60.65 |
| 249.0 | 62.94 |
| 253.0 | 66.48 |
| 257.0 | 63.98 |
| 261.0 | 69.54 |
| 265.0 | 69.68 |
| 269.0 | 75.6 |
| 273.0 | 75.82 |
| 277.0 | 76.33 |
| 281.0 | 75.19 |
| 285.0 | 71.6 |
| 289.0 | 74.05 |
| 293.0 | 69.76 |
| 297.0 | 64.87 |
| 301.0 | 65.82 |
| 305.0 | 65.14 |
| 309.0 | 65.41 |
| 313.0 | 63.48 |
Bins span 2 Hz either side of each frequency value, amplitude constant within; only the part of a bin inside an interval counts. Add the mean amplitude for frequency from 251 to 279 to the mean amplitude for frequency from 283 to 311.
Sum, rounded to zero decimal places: 139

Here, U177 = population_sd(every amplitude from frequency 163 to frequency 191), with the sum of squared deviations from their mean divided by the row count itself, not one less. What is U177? 10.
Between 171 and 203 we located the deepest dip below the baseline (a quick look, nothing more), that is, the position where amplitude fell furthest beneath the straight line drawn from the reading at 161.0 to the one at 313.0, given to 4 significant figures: 189.0 Hz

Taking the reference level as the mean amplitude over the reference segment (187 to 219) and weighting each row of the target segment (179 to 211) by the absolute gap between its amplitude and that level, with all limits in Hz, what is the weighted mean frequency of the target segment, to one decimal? 192.9 Hz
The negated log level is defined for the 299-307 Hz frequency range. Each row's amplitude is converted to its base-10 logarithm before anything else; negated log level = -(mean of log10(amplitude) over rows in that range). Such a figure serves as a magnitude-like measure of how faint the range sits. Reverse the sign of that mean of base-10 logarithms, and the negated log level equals -1.82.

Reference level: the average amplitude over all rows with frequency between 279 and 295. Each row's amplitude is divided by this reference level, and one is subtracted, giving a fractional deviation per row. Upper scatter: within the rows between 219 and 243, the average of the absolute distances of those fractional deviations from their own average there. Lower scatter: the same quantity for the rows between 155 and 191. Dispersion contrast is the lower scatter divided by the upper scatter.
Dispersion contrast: 5.0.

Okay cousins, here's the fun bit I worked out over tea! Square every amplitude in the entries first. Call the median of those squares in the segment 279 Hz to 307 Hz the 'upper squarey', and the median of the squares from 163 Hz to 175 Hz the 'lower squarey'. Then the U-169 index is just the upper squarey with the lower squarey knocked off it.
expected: 1266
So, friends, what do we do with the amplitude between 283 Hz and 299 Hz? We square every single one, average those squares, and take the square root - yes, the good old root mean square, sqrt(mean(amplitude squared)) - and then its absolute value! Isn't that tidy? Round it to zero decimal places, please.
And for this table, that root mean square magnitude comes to 70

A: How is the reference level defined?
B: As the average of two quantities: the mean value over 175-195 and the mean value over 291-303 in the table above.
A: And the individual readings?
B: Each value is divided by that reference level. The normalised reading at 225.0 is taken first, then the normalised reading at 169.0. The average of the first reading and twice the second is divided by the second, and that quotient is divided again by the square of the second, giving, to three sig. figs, 1.35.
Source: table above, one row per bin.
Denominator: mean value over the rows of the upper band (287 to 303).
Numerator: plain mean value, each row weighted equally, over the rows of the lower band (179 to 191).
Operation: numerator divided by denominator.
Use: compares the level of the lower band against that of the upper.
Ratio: 0.60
